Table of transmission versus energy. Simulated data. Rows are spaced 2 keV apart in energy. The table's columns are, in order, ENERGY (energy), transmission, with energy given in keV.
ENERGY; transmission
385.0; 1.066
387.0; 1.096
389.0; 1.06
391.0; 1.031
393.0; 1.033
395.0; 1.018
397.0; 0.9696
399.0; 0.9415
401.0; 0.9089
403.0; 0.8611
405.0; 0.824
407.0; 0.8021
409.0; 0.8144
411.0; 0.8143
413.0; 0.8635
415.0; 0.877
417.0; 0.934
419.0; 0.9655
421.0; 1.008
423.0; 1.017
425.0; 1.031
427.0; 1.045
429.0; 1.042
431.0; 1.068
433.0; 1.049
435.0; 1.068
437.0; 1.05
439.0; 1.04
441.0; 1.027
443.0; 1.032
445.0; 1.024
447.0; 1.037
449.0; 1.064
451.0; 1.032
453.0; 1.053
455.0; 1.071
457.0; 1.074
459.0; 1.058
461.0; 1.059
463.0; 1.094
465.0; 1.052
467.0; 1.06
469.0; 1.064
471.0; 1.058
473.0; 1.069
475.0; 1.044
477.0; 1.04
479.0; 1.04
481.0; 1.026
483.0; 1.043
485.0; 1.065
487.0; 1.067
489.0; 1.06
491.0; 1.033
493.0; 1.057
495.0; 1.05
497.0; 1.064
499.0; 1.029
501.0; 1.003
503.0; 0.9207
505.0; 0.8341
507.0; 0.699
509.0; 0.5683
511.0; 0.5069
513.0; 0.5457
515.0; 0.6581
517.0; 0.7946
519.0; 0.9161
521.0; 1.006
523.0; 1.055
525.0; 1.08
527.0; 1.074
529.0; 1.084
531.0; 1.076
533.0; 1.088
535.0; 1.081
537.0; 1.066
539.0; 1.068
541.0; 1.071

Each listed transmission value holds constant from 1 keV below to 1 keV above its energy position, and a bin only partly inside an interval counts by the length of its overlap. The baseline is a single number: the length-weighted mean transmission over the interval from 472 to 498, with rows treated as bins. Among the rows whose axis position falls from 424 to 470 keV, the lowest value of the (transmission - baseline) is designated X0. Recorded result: -0.03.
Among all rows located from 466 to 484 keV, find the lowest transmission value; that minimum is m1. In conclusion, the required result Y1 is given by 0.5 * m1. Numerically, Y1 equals 0.51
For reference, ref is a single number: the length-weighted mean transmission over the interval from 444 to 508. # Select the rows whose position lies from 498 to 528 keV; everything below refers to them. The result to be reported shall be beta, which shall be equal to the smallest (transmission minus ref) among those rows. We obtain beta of -0.523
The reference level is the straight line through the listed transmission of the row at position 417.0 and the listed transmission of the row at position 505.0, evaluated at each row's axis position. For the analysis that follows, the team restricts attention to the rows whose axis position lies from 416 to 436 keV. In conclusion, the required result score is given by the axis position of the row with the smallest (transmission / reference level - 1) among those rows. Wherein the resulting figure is 417.0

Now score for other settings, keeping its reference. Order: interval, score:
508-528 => 511.0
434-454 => 441.0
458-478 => 459.0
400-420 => 407.0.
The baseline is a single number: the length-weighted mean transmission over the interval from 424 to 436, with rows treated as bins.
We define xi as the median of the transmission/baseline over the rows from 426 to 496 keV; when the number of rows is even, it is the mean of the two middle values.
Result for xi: 1.00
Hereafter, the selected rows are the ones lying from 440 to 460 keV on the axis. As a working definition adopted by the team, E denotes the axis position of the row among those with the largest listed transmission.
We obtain 457.0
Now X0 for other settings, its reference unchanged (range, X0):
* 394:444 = -0.25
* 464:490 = -0.02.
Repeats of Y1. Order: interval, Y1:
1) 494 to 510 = 0.28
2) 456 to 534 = 0.25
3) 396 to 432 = 0.40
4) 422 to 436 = 0.51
